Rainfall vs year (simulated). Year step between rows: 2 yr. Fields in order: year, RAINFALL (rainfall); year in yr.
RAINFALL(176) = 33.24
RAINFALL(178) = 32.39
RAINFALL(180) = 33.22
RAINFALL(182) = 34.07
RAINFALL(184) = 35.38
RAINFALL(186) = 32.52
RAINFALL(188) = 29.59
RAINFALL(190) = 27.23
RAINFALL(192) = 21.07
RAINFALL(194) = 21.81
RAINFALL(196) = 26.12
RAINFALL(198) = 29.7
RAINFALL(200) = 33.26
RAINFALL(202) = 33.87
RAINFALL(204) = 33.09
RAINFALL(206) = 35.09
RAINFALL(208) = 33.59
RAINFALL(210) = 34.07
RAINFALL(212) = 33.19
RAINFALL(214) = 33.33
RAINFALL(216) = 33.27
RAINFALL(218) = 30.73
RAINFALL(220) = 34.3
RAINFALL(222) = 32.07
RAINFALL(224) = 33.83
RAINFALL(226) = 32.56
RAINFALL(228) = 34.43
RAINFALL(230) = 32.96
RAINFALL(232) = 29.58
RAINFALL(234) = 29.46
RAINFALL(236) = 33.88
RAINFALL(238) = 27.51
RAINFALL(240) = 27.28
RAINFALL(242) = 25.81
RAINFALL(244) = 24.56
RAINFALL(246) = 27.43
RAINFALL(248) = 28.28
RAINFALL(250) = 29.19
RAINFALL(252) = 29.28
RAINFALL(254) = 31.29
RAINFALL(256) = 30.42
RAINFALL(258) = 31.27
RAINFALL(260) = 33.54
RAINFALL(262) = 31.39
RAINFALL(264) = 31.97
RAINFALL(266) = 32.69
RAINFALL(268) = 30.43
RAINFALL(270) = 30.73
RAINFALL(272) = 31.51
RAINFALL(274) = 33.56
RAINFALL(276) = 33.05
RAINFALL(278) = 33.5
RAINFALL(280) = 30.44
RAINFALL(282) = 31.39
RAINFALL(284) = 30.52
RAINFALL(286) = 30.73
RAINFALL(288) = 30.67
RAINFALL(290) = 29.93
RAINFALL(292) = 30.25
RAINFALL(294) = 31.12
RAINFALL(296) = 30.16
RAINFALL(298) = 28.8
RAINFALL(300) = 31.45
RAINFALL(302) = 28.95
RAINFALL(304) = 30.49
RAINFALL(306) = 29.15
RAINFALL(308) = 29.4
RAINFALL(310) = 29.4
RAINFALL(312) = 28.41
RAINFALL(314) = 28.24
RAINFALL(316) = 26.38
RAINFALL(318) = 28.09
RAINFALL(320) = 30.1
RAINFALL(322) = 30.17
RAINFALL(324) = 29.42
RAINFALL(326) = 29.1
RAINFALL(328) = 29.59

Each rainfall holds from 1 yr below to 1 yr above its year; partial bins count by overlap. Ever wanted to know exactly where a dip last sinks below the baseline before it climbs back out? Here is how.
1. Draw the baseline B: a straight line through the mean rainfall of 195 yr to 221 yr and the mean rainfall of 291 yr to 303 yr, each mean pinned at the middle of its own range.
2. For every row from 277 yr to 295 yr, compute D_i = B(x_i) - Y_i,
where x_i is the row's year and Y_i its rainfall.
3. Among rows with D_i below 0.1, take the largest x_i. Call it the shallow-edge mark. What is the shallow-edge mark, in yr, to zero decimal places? 294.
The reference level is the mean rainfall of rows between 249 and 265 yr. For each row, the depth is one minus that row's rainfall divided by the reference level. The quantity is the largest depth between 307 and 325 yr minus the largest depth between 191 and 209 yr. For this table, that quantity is -0.17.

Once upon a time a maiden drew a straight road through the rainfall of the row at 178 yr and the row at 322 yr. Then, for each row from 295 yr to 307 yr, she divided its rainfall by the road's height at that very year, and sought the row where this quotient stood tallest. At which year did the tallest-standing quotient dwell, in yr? 300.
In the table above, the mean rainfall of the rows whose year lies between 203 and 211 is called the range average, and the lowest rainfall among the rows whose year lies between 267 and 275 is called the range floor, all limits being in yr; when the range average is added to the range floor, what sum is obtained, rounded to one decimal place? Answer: 64.4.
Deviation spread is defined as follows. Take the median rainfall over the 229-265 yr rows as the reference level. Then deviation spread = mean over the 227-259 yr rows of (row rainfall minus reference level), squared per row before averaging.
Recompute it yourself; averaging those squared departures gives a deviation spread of 7.2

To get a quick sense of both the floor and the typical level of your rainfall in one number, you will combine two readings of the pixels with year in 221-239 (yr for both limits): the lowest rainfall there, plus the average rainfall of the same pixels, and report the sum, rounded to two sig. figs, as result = 59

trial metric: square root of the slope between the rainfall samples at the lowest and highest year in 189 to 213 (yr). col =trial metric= 0.52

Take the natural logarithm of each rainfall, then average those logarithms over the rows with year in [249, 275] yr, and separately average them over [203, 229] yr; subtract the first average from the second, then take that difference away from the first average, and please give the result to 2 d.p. 3.38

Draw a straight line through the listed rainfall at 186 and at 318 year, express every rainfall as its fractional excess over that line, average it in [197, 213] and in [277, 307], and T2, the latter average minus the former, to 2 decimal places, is 0.01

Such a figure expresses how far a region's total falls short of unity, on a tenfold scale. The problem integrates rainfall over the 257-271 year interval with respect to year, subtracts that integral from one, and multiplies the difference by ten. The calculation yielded -4430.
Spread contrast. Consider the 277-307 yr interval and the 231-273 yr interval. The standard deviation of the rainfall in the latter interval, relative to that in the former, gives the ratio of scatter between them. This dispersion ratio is 2.1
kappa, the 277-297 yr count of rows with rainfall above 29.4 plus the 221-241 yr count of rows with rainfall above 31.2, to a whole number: 16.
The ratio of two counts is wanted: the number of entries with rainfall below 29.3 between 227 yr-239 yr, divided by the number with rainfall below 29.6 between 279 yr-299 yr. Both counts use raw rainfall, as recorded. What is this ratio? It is 1.00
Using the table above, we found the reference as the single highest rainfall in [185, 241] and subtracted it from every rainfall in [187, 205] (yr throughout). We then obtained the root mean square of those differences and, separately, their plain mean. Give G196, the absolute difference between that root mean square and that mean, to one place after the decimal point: 14.7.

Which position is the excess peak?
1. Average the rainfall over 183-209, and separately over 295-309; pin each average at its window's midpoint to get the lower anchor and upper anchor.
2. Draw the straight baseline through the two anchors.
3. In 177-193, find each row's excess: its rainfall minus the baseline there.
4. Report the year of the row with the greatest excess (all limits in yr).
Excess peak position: 184 yr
